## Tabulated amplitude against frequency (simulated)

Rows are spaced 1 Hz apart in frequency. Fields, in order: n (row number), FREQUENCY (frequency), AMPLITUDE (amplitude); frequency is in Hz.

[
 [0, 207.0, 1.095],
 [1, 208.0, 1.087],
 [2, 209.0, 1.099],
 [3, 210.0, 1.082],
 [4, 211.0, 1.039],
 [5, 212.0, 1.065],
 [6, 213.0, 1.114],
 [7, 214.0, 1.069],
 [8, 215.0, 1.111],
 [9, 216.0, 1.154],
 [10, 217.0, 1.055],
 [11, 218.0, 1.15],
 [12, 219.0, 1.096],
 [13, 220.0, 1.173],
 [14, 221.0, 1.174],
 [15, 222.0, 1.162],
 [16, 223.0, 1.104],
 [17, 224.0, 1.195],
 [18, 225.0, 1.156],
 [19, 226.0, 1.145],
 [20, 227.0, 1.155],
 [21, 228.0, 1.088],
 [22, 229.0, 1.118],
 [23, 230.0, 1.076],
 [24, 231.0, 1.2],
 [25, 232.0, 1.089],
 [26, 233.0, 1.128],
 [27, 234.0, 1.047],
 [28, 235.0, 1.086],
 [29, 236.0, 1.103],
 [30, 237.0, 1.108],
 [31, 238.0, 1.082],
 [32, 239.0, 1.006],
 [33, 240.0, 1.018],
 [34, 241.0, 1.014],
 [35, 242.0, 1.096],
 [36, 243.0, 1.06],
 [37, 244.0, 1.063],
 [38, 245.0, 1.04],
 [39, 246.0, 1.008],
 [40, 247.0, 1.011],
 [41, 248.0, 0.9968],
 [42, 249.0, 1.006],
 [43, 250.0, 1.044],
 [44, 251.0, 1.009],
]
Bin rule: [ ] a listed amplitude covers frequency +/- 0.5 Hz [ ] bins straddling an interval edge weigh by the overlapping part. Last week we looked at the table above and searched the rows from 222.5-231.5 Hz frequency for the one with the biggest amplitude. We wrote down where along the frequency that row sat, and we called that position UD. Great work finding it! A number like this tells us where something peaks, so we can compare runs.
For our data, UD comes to 231.0 Hz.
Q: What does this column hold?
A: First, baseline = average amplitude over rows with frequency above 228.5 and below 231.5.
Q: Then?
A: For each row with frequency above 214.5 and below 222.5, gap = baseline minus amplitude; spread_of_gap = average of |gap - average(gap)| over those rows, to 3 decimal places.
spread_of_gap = 0.035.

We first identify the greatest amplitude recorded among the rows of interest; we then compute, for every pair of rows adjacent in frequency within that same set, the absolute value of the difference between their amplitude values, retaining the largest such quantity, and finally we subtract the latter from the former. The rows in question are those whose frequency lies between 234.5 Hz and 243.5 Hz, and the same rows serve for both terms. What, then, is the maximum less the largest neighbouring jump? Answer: 1.03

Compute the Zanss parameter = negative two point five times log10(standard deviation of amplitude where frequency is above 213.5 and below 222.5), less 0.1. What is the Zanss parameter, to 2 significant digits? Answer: 3.3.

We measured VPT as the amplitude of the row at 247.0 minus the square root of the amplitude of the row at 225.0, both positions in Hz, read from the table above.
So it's -0.06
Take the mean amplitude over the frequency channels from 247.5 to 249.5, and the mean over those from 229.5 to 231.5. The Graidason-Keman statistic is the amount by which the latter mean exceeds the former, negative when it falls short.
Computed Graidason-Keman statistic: 0.14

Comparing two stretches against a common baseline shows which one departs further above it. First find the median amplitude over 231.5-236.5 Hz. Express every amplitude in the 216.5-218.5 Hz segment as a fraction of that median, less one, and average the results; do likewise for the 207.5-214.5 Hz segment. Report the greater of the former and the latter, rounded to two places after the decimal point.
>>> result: 0.01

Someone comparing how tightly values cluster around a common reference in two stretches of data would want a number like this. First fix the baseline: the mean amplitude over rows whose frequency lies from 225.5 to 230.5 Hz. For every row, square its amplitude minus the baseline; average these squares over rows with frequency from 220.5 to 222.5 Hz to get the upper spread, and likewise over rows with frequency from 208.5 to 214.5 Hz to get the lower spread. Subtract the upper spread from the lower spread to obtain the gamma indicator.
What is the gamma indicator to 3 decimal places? -0.001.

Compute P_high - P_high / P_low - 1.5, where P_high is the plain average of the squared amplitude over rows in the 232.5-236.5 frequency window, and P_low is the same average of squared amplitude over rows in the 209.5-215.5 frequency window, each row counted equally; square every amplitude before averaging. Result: -1.33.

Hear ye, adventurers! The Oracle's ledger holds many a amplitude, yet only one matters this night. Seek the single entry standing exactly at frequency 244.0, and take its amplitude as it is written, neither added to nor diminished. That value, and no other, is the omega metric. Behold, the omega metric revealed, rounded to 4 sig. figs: 1.063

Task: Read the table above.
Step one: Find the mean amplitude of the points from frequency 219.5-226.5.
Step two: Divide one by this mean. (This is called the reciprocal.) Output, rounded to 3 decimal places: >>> 0.863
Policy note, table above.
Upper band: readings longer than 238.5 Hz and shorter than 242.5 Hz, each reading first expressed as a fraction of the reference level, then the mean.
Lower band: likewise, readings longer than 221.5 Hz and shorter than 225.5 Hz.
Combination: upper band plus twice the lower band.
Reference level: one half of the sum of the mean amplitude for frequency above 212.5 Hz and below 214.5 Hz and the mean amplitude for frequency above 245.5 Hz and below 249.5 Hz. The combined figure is 3.19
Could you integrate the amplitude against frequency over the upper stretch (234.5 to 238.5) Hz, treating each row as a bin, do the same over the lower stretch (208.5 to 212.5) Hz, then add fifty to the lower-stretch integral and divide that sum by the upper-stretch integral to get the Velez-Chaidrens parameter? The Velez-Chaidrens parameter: 12.4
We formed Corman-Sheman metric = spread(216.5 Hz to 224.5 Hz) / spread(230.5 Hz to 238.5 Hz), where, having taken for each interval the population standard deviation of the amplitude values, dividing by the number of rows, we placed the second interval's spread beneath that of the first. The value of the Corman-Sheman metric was 1.1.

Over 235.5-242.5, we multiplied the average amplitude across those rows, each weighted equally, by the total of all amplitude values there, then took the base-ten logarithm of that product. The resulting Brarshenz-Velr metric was 0.90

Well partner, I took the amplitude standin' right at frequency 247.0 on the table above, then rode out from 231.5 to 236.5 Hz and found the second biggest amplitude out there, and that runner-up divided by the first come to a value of 1.09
